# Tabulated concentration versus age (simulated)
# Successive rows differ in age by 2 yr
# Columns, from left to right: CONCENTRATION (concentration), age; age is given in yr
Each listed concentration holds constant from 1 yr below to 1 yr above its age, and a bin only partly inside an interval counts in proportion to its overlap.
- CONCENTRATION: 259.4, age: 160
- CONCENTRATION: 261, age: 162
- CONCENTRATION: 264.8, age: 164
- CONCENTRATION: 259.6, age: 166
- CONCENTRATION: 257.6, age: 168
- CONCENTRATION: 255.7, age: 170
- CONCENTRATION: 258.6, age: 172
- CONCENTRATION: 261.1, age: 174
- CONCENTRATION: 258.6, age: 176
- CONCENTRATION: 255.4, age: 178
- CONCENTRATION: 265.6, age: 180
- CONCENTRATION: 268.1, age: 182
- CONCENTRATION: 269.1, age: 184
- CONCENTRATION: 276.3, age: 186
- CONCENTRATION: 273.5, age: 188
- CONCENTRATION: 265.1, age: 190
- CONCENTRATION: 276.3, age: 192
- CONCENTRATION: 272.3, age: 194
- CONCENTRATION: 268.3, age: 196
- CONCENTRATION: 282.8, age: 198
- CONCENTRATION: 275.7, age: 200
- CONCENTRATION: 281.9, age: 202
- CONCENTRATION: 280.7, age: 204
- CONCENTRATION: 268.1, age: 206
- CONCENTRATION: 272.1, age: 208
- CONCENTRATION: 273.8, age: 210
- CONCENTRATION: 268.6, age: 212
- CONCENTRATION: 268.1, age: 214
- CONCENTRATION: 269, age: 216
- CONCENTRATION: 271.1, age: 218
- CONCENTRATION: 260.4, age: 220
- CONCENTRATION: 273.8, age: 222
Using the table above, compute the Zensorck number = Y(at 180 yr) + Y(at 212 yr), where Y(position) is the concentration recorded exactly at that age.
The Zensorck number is 534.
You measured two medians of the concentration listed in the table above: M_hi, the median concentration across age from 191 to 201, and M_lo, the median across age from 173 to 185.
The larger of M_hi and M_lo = 276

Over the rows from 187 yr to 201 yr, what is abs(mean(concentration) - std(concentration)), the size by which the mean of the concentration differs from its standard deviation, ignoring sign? 268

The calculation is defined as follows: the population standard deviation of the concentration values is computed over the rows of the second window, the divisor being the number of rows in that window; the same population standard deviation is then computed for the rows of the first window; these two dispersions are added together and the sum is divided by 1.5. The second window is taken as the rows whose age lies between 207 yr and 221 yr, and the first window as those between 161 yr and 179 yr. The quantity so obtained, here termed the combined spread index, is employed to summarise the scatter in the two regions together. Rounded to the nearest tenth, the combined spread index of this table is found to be 4.5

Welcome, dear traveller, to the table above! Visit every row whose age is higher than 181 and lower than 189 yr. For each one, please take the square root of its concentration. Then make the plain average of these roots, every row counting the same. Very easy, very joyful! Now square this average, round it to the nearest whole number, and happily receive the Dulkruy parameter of 272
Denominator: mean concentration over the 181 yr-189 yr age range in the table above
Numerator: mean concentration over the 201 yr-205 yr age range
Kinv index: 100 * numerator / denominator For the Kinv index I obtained 104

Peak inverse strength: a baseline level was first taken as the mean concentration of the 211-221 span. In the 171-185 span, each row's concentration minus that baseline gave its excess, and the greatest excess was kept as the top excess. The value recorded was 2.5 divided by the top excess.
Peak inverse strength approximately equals 1.51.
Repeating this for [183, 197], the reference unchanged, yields 0.28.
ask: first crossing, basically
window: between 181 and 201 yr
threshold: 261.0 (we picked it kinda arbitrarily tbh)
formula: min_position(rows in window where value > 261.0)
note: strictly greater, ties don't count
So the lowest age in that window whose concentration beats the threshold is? 182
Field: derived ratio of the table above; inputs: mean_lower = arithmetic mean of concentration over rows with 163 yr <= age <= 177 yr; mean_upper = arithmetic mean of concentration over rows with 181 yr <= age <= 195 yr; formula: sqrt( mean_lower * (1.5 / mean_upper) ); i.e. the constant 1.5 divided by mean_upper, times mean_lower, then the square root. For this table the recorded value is 1.197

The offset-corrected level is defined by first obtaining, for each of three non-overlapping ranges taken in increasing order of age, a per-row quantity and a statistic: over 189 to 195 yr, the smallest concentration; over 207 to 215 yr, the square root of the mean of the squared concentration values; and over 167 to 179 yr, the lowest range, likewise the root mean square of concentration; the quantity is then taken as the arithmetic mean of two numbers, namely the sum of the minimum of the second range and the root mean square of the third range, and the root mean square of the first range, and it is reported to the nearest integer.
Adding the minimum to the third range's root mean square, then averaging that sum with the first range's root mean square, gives 397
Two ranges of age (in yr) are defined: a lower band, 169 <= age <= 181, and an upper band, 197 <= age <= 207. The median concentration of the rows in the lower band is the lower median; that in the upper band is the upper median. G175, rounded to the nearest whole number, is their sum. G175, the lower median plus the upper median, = 539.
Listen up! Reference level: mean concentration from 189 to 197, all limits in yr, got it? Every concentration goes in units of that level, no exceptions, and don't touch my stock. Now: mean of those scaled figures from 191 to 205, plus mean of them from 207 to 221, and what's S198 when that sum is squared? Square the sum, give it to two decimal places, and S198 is 4.07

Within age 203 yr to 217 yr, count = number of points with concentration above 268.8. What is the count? 4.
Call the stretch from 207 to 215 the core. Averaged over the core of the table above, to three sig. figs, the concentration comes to 271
